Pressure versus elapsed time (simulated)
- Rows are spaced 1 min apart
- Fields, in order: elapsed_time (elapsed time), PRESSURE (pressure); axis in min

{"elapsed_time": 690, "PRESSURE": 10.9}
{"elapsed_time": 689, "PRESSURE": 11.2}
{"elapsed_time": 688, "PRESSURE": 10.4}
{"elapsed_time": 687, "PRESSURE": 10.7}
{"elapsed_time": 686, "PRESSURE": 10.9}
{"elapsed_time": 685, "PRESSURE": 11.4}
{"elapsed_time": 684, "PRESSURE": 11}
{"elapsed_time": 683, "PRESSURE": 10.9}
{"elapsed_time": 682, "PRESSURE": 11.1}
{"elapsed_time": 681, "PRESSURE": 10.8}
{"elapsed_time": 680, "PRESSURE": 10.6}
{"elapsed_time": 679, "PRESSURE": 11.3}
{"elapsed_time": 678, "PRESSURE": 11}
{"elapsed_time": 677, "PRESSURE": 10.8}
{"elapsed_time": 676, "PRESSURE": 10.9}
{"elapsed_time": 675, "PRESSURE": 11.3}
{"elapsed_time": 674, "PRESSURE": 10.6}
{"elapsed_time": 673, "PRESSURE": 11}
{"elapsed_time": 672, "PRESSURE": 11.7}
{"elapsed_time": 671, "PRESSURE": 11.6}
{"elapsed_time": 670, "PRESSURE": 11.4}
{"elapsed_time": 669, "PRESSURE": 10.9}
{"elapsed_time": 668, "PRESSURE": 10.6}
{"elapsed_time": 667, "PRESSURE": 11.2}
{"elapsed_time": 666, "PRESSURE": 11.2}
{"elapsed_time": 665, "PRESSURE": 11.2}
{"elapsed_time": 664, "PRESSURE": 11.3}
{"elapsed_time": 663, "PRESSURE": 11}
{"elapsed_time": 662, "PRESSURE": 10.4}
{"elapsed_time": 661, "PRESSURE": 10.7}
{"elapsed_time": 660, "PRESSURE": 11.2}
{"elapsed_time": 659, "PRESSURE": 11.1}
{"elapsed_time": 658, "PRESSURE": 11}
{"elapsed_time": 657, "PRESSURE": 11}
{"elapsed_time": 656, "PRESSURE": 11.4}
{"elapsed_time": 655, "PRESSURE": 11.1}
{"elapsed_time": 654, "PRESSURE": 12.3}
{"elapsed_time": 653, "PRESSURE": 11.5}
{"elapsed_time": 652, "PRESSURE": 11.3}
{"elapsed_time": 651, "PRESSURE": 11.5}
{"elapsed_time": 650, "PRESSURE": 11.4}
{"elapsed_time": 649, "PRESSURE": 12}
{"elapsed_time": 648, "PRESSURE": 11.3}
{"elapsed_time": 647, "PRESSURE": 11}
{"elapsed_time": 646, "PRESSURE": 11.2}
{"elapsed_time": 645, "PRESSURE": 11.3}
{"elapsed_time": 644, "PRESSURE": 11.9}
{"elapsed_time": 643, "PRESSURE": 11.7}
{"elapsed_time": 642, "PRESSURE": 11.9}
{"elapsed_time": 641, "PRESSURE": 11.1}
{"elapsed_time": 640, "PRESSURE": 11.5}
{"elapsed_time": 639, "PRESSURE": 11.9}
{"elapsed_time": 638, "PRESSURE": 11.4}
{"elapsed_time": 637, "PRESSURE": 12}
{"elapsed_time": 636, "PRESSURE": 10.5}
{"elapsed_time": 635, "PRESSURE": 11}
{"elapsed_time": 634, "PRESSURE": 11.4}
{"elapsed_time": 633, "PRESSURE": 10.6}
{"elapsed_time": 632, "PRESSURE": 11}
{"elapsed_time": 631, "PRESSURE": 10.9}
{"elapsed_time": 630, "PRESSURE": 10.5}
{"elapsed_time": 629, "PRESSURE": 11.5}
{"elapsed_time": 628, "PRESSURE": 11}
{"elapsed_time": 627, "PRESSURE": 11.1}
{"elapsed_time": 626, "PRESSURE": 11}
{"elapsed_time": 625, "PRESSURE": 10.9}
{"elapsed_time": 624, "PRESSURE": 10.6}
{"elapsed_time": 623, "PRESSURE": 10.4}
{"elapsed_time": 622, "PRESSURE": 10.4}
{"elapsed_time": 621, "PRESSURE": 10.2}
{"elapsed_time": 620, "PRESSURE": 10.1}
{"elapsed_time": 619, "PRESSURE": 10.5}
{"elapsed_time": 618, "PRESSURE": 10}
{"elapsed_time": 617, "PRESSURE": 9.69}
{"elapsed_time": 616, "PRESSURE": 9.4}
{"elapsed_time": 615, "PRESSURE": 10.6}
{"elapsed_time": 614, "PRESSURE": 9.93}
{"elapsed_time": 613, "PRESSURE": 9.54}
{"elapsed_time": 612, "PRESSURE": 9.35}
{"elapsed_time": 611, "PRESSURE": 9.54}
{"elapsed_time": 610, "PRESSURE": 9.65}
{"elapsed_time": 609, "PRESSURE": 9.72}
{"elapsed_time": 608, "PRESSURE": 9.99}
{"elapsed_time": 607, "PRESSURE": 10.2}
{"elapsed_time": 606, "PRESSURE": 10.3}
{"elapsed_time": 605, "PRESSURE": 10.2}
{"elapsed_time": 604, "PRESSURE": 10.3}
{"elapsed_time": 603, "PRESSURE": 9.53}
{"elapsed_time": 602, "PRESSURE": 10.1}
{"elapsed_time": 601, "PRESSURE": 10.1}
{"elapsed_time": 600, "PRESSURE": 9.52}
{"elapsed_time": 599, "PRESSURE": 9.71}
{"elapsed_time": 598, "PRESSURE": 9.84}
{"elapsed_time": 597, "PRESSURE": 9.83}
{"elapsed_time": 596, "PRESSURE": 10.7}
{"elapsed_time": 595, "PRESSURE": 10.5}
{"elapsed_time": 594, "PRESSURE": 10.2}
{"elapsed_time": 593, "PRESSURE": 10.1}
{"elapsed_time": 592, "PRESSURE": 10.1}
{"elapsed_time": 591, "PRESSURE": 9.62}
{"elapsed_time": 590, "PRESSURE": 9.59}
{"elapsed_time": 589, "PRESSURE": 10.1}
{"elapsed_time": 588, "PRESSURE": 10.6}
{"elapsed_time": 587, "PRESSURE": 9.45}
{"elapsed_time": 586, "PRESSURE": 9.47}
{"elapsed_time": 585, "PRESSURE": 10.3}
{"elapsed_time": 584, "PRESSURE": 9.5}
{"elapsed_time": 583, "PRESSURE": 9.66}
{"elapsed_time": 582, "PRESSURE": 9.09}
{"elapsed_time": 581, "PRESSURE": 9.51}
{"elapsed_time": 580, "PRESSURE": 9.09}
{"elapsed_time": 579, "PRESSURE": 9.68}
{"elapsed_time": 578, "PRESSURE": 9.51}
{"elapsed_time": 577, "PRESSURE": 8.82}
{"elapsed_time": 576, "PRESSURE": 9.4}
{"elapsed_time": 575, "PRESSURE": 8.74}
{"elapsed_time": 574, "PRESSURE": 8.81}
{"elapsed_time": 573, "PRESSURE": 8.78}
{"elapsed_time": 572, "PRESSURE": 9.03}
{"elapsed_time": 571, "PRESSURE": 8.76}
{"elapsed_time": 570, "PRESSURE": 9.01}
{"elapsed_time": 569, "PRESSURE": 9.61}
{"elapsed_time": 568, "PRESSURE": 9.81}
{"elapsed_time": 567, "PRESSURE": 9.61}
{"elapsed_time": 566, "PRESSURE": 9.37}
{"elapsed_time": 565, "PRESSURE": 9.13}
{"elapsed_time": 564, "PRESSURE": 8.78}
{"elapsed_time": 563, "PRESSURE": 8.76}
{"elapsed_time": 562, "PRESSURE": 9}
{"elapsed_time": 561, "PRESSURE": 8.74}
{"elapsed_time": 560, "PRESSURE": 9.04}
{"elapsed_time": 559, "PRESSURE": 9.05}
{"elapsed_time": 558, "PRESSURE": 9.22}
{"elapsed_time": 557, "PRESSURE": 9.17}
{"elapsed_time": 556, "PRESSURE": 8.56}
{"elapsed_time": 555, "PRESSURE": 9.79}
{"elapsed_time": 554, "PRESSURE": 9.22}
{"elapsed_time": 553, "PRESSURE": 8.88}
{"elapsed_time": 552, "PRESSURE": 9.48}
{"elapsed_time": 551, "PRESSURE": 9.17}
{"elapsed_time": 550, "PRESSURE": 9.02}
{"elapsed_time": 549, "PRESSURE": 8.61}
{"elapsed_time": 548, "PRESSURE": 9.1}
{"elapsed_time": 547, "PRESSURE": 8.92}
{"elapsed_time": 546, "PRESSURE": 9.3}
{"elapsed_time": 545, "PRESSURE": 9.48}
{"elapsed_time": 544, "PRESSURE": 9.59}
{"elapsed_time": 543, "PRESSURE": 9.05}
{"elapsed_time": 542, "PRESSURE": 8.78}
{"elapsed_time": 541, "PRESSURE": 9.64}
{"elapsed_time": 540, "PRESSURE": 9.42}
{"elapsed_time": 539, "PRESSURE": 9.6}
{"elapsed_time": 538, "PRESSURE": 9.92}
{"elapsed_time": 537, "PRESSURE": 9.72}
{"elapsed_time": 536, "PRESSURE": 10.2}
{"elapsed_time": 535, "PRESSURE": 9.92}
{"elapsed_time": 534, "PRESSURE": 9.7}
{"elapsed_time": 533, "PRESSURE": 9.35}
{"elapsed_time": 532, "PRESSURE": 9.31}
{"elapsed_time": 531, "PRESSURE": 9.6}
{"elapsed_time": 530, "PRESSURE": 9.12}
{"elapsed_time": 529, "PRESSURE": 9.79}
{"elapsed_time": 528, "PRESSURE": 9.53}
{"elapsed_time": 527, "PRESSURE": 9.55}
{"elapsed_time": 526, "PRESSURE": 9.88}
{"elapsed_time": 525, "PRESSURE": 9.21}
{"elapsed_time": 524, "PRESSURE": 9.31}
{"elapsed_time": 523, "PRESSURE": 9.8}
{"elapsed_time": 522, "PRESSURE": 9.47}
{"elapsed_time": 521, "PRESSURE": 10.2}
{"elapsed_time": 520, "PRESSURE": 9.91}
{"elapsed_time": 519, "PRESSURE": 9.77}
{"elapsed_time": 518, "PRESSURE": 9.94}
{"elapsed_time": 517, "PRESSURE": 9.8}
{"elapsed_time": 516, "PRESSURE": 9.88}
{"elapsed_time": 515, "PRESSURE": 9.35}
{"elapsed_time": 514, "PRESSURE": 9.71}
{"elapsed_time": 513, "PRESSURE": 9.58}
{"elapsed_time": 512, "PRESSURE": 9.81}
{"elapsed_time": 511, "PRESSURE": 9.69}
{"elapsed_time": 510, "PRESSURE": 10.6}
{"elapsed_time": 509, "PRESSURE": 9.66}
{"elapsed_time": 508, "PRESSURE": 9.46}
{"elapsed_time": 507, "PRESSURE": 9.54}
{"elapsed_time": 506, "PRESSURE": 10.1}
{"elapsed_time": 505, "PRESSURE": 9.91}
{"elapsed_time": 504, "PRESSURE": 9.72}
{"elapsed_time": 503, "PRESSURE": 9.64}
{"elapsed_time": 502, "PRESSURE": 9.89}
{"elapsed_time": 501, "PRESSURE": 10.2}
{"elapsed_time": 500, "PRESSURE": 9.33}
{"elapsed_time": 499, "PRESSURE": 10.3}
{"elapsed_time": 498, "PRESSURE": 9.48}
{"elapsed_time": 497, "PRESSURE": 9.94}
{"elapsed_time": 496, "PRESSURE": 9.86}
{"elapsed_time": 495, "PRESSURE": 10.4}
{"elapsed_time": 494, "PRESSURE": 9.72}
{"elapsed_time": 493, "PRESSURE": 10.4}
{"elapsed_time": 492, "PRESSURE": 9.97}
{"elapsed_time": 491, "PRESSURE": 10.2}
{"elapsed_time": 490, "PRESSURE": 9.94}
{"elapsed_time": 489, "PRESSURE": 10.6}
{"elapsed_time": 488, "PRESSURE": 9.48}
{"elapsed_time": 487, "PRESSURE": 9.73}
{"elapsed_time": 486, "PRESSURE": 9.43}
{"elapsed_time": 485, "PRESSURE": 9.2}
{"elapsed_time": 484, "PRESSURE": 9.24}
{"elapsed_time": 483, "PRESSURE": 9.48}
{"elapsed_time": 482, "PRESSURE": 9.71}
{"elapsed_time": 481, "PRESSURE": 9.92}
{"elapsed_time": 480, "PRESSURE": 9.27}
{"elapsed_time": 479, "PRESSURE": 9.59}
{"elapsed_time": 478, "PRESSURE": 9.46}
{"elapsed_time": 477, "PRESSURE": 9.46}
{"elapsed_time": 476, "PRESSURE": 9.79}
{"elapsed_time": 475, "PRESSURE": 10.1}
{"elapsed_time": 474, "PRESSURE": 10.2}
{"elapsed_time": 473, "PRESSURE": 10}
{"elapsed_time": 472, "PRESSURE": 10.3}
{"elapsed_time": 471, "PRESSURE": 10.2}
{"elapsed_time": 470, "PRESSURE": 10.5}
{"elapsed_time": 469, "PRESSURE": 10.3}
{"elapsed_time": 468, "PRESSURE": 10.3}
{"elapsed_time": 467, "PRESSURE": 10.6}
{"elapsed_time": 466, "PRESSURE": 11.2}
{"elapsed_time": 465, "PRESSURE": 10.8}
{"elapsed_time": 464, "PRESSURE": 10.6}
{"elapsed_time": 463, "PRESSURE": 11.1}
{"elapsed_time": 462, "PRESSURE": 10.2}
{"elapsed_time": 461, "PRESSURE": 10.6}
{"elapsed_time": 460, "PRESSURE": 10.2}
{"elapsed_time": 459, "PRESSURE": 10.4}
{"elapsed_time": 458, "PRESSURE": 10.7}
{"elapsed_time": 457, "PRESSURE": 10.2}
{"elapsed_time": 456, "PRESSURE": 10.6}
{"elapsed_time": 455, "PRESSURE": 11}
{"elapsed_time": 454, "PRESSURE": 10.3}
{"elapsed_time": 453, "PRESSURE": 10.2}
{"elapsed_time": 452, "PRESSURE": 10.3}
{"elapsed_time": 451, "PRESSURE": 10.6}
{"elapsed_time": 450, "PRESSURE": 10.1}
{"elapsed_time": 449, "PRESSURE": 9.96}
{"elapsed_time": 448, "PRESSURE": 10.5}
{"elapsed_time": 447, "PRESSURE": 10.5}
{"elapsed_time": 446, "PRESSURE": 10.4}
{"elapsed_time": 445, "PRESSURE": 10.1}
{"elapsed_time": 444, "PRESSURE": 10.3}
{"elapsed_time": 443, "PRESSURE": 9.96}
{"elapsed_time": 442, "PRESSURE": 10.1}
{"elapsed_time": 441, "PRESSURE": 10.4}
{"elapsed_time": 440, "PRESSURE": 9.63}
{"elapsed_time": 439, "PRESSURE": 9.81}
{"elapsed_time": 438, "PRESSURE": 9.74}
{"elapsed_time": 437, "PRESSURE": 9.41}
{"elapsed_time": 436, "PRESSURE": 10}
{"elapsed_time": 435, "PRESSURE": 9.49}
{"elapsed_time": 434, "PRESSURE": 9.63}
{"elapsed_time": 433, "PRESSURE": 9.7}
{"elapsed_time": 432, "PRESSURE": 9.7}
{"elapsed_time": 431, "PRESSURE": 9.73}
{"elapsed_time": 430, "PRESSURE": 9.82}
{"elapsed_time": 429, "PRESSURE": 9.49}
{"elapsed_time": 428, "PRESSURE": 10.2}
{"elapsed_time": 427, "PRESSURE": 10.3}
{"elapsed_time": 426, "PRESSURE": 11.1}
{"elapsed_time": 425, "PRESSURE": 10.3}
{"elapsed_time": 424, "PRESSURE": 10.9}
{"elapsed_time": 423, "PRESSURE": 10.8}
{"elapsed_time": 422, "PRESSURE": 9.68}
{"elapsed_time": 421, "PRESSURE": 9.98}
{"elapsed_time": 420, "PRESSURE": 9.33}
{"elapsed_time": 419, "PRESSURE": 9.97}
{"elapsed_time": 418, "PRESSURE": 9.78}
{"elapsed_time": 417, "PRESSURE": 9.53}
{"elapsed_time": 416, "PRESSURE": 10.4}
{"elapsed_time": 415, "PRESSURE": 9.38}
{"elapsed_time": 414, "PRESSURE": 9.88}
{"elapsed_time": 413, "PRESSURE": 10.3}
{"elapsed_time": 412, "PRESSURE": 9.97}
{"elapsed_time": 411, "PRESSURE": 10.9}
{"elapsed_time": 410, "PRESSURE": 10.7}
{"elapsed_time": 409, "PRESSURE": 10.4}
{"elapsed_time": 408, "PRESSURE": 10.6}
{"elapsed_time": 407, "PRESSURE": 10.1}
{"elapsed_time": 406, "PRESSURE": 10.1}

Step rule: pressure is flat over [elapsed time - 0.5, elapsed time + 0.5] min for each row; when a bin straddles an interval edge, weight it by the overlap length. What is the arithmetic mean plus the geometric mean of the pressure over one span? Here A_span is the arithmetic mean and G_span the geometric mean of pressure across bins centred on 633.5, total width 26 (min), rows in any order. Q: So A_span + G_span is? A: 22.2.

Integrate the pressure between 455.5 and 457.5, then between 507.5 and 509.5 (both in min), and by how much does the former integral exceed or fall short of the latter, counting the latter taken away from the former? 1.7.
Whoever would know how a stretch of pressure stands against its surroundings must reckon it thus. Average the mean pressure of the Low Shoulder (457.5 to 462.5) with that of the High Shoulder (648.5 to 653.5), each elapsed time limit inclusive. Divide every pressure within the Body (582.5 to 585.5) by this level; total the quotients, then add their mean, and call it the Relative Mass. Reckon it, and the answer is 3.58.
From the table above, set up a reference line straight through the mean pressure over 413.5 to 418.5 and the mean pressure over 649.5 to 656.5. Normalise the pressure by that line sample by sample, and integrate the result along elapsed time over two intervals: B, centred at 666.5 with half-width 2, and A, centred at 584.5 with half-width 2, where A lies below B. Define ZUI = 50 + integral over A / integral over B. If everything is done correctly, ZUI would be 50.93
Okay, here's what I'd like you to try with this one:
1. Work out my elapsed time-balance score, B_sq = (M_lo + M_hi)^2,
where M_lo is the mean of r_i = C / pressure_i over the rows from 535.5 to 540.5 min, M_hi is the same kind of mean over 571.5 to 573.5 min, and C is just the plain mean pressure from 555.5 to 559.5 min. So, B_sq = 3.73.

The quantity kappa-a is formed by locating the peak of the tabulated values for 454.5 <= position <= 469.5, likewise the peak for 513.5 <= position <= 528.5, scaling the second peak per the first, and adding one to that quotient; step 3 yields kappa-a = 1.91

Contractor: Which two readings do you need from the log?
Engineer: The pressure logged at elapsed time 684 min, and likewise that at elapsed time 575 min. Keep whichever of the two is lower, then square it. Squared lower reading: 76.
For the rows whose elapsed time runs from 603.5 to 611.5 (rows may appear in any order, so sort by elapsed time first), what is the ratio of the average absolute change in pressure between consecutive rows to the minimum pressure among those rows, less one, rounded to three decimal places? -0.986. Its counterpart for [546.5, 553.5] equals -0.959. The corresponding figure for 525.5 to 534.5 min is -0.967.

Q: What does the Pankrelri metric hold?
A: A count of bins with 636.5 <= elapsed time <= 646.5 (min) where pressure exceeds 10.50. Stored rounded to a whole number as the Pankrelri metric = 10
